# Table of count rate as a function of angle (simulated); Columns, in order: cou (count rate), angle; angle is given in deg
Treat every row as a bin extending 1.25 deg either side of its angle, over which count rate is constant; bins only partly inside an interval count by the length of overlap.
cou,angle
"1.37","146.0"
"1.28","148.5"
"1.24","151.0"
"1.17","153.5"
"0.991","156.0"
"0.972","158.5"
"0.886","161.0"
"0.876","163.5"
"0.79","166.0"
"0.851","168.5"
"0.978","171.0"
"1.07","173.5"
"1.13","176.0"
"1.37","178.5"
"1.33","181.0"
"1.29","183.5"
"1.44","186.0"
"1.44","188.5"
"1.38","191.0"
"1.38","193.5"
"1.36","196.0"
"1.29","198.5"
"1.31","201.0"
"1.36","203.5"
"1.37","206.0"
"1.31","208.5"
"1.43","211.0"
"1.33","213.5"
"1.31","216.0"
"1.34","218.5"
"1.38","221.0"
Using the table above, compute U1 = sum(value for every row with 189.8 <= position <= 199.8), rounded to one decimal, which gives 5.4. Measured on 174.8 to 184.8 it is 5.1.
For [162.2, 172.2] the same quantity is 3.5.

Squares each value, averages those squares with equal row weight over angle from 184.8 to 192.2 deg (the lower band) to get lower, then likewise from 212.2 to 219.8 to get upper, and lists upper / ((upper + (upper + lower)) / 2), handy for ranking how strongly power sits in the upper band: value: 0.636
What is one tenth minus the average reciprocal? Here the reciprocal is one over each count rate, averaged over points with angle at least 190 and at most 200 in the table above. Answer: -0.64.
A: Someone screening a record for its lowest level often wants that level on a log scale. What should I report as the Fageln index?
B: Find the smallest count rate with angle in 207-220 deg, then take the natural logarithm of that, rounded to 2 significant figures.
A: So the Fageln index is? 0.27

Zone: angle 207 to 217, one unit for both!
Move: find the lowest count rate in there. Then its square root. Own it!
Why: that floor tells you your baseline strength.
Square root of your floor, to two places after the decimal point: 1.14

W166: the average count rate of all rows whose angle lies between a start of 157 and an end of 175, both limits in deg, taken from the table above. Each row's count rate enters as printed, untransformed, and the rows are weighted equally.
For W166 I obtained 0.92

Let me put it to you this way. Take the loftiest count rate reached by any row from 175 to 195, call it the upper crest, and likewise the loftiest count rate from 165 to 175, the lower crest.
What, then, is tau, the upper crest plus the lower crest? 2.51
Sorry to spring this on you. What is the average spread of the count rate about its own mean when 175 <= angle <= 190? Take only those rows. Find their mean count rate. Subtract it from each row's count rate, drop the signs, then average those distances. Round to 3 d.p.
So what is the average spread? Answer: 0.083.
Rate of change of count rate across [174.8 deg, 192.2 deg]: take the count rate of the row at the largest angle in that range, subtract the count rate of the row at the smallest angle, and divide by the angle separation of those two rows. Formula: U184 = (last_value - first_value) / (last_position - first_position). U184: 0.017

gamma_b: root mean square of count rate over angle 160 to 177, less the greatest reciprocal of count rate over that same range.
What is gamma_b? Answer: -0.32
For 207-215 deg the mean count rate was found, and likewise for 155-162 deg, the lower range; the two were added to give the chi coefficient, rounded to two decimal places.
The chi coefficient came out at 2.31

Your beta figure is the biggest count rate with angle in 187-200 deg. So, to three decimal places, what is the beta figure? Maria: 1.440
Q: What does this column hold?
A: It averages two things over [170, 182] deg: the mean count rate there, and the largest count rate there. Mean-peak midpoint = 1.273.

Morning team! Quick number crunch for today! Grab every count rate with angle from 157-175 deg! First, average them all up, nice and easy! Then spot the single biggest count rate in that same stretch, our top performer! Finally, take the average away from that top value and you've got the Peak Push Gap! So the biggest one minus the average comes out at 0.15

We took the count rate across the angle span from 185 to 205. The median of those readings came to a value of 1.4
